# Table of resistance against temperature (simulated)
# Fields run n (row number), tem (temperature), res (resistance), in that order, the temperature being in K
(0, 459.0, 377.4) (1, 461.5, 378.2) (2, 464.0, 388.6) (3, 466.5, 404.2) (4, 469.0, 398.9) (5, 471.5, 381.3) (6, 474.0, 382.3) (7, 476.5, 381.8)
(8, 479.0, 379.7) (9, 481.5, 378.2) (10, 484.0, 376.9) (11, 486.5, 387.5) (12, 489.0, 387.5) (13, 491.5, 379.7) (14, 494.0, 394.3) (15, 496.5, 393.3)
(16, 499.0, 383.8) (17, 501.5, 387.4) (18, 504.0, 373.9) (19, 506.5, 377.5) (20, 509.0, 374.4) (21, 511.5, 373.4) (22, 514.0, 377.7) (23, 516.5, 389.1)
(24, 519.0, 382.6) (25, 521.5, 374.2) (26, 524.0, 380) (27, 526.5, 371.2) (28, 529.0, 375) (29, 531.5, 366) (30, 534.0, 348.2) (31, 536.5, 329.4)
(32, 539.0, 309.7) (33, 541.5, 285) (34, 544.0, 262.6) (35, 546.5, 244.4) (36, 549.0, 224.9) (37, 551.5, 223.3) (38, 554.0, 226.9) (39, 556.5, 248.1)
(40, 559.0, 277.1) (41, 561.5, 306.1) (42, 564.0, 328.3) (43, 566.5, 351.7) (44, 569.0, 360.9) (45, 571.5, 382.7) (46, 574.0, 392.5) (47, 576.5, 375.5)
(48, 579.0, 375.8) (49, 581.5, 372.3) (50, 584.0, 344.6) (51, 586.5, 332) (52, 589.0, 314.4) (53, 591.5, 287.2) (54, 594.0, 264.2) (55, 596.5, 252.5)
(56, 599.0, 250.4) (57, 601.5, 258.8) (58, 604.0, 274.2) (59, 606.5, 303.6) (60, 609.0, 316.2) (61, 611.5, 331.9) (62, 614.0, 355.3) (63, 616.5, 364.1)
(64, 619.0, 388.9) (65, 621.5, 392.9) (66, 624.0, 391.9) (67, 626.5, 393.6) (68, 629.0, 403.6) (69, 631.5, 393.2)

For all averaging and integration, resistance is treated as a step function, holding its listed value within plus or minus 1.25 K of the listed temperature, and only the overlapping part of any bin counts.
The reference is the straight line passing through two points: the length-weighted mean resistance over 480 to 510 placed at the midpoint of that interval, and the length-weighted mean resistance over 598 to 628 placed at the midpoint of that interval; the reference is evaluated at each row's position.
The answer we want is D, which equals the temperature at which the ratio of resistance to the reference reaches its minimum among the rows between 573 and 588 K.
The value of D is 586.5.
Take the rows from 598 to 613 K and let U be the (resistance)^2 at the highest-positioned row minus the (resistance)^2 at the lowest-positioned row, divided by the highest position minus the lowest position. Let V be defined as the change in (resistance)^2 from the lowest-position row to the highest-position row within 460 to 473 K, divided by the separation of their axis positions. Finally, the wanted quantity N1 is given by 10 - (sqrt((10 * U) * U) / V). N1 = -41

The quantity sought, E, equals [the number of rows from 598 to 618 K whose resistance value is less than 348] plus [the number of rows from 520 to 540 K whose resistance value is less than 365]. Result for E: 9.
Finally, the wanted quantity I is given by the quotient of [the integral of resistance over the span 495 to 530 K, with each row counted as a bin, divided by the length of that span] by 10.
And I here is 38.0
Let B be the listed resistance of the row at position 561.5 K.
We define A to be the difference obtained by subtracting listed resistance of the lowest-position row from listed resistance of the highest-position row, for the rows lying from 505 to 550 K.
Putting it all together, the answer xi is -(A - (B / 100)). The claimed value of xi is 156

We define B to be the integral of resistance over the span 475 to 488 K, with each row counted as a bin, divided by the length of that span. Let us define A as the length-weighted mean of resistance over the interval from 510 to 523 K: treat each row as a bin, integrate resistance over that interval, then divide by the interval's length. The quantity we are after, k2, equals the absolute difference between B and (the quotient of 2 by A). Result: 381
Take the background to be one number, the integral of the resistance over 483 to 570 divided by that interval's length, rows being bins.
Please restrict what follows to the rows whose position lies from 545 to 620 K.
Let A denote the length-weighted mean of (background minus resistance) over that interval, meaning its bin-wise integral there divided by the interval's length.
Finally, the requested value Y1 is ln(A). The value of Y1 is 3.41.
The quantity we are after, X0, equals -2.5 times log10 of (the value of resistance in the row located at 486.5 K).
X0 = -6.47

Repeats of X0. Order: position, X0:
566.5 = -6.37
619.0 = -6.47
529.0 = -6.44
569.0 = -6.39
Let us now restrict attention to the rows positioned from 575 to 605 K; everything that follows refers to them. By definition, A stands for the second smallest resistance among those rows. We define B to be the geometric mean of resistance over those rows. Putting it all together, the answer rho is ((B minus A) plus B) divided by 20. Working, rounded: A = 252.5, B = 305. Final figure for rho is 17.9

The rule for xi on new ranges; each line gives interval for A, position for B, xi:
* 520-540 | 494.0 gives 68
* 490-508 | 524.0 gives 6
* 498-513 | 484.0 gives 14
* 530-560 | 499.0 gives 93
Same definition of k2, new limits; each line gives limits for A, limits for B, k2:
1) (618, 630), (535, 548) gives 286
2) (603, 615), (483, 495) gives 385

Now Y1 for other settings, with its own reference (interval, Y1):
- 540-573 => 3.98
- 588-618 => 3.75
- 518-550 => 2.58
